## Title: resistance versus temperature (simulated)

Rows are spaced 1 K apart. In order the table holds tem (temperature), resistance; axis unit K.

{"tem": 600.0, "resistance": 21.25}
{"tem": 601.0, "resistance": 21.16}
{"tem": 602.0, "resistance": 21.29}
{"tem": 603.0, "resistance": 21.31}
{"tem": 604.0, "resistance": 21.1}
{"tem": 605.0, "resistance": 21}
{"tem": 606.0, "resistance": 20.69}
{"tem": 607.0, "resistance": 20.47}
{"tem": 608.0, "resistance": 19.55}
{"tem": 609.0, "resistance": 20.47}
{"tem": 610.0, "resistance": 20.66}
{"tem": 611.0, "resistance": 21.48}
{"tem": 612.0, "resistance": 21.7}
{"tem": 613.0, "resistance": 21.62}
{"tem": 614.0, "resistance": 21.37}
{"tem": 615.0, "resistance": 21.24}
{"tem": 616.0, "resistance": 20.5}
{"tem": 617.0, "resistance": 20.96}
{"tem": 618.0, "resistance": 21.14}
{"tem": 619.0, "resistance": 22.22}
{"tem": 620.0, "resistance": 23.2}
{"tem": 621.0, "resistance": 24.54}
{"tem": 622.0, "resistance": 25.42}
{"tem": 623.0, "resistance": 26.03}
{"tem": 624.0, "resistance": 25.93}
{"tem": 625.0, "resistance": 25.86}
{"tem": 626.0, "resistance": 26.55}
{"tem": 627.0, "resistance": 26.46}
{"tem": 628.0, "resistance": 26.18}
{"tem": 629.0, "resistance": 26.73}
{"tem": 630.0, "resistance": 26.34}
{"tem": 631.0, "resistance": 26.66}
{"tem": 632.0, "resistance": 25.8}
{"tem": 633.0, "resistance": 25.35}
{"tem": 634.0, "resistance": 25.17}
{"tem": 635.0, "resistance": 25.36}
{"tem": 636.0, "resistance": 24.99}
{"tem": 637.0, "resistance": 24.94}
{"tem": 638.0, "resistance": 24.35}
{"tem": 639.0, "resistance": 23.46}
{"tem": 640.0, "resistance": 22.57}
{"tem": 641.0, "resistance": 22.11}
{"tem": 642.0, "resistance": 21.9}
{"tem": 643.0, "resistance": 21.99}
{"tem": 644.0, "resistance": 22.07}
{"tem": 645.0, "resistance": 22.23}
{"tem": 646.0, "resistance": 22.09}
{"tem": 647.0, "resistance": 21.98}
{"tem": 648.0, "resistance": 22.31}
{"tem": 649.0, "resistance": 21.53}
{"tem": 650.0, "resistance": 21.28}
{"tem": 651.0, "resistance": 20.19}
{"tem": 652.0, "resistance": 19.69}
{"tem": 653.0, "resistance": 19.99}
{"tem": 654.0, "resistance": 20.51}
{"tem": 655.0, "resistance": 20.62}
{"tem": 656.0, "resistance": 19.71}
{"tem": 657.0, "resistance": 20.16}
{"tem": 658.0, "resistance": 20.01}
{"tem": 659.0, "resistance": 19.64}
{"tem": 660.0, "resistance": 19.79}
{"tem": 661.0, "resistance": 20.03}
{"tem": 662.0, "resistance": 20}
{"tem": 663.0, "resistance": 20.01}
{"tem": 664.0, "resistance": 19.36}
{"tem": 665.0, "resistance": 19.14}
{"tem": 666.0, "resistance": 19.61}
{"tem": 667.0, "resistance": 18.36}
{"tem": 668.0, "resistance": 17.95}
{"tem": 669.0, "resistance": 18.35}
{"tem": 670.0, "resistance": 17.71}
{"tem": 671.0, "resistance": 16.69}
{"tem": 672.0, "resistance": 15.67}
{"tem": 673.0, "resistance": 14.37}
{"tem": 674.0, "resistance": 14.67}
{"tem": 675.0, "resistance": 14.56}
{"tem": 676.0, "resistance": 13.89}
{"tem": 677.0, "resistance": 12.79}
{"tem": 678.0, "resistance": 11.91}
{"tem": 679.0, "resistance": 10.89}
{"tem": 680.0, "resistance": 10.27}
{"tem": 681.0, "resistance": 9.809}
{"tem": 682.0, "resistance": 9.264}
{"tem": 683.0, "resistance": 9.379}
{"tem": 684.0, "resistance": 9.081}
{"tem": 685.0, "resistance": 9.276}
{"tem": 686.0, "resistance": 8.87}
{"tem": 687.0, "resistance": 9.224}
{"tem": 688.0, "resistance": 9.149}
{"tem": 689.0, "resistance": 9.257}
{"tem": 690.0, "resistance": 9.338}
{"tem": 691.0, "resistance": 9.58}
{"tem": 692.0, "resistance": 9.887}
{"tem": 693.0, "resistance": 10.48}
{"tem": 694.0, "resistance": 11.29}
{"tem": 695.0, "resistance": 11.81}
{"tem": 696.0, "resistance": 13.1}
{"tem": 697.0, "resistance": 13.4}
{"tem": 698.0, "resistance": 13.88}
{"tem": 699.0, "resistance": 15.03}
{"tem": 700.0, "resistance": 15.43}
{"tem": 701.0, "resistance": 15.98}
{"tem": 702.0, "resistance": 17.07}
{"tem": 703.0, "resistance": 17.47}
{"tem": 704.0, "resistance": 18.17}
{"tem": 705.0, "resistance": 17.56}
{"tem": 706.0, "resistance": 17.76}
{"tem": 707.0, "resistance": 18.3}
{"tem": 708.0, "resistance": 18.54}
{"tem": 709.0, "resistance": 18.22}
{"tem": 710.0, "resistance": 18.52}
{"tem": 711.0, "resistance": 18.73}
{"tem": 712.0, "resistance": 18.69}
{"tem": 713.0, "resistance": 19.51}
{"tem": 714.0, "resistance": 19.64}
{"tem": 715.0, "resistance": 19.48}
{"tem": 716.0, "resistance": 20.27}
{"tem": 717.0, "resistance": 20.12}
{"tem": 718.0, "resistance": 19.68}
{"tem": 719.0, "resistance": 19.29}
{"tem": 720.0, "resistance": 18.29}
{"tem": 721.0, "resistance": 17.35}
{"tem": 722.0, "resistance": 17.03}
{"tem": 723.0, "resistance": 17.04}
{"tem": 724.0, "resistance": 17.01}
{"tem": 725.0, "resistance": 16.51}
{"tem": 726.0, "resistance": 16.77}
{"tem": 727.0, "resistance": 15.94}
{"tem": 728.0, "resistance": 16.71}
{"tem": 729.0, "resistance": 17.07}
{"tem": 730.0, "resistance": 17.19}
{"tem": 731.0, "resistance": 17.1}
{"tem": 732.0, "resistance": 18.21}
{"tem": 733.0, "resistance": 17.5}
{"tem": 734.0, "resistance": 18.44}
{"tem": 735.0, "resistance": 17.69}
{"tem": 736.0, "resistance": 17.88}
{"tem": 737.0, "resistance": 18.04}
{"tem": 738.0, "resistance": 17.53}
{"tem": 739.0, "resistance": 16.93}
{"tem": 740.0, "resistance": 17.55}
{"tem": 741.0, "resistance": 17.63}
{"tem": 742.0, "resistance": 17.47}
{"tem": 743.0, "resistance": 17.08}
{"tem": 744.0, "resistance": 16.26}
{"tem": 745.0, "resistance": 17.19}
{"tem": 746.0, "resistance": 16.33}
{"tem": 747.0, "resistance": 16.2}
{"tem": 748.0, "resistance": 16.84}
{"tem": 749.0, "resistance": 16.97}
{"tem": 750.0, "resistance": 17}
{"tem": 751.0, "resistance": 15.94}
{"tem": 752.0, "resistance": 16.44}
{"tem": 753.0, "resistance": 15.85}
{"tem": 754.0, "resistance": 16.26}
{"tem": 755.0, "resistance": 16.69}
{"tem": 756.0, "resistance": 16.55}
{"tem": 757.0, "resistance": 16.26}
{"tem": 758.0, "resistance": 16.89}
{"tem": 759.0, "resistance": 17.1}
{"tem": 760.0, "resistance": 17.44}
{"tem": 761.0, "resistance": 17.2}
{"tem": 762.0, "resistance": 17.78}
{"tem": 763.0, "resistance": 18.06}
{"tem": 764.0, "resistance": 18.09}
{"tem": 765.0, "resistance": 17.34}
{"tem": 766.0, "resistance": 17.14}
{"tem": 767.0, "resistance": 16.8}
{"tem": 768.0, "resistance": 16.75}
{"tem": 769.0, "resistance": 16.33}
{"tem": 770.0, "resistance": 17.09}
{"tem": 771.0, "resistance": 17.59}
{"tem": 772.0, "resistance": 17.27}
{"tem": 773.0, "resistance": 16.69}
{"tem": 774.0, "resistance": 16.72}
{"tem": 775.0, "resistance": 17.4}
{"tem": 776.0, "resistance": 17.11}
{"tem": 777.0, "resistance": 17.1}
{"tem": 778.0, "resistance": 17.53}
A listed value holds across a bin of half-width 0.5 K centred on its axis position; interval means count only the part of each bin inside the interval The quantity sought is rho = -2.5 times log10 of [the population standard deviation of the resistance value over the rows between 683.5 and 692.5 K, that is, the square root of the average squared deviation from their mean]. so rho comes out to 1.4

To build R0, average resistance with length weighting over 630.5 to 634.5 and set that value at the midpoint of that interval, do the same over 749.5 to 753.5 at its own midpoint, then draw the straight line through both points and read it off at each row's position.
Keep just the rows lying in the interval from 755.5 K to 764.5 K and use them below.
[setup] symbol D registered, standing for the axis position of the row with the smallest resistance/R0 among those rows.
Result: 757.0 K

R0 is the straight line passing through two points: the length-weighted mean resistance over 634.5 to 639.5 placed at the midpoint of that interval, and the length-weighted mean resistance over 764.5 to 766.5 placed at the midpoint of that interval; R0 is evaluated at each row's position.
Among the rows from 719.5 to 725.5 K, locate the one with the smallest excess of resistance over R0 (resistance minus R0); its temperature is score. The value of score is 725.0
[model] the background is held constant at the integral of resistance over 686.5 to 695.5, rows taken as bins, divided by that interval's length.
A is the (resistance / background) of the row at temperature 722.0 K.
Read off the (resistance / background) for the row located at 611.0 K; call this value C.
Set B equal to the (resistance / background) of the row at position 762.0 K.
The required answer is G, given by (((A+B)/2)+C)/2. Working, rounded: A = 1.7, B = 1.78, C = 2.15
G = 1.94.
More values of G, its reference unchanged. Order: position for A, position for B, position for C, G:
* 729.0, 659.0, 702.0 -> 1.77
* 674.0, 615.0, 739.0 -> 1.74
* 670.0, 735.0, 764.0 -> 1.79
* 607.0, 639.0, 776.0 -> 1.95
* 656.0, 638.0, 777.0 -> 1.96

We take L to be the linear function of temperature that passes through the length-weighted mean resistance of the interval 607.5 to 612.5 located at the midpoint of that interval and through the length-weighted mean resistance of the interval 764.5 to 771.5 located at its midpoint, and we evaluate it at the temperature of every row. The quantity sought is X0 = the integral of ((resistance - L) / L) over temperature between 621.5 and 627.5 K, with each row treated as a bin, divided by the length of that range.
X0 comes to 0.27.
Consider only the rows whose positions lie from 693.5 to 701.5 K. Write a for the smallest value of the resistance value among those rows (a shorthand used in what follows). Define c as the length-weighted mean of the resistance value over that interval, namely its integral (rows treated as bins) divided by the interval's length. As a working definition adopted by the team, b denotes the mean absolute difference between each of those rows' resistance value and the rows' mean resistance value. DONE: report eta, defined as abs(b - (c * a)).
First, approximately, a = 11.29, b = 1.34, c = 14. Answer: 154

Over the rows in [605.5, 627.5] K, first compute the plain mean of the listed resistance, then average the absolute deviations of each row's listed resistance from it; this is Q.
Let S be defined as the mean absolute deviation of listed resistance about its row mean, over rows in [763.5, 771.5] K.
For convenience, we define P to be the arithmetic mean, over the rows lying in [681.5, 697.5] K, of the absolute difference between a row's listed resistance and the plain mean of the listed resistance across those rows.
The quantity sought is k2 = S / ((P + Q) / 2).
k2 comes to 0.25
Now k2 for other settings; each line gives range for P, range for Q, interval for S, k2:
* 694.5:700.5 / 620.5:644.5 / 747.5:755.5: 0.32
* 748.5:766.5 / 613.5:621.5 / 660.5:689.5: 4.75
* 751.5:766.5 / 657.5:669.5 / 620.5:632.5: 0.77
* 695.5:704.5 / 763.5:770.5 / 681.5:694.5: 0.50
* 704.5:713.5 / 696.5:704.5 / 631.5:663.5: 1.81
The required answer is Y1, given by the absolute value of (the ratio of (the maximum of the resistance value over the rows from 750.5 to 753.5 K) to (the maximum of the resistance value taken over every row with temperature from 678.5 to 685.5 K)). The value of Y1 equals 1.51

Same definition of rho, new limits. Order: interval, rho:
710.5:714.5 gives 0.9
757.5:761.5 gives 1.8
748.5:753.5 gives 0.8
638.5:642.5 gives 0.6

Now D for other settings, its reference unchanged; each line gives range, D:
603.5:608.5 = 608.0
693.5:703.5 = 694.0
